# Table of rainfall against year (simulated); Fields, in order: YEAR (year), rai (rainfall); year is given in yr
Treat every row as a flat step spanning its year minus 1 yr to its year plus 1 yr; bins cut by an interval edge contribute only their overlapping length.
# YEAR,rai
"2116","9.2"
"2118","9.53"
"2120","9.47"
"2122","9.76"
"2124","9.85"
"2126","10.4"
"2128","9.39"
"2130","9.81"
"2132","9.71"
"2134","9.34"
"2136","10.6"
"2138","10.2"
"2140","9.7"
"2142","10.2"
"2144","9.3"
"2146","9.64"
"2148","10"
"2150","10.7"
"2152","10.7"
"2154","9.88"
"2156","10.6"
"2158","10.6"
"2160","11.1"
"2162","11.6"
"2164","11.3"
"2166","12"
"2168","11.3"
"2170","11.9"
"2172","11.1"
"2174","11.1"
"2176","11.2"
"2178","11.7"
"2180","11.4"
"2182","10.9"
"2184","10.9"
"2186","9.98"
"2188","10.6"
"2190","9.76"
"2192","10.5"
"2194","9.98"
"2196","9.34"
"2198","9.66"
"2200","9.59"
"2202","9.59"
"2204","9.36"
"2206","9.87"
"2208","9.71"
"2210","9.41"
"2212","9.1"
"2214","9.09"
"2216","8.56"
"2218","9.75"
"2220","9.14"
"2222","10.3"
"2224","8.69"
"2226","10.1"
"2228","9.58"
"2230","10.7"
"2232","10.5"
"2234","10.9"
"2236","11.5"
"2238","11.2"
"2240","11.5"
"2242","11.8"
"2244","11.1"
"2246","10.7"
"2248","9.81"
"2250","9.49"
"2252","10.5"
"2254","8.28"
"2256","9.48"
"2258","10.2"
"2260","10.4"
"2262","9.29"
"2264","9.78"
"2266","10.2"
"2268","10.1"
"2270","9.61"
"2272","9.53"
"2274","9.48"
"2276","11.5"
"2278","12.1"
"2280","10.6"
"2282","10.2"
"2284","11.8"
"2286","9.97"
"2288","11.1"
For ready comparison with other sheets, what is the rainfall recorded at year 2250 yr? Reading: 9.49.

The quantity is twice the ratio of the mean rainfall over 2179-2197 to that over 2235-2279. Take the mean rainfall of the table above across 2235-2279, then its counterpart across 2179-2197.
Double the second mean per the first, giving 2.01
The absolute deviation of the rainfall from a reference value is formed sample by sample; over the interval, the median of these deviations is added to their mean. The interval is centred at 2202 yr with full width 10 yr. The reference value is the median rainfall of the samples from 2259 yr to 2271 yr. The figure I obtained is 0.68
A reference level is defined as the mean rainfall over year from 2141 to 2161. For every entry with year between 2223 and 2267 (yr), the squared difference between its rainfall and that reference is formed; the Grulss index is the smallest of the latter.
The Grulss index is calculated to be 0.005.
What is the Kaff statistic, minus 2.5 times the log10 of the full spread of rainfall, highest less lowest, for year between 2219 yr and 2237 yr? -1.1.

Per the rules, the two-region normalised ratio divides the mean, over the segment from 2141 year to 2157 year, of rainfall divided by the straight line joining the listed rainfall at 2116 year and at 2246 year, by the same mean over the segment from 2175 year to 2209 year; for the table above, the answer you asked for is 1.04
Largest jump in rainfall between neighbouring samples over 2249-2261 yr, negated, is -2.2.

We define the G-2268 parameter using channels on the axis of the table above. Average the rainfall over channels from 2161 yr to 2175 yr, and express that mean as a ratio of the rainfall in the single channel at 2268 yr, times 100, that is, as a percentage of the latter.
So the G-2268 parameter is 114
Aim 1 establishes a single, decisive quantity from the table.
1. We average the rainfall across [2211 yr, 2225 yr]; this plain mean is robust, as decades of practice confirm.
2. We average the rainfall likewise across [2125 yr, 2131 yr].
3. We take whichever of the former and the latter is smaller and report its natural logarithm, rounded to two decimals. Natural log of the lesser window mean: 2.22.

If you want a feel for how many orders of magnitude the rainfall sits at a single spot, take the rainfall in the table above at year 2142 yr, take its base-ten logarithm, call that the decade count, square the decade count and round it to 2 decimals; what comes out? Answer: 1.02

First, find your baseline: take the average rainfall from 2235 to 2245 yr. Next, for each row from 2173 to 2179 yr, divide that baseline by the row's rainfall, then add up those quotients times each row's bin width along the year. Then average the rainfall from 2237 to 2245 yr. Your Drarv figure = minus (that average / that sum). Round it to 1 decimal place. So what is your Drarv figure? -1.9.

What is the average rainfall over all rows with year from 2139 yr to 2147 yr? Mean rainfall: 9.7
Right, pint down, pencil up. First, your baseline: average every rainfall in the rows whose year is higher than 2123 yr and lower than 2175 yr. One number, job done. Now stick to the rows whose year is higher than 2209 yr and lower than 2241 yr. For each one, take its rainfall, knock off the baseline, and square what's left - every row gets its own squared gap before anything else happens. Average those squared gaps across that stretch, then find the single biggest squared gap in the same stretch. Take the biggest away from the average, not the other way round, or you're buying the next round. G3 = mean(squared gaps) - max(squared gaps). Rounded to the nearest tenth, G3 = -2.5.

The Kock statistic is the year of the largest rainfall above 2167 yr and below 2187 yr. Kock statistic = 2170 yr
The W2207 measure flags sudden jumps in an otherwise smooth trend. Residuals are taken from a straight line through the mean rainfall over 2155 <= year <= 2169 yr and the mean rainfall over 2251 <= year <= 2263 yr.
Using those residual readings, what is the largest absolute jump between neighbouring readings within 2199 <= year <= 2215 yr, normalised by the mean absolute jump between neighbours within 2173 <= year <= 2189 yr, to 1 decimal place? 1.3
